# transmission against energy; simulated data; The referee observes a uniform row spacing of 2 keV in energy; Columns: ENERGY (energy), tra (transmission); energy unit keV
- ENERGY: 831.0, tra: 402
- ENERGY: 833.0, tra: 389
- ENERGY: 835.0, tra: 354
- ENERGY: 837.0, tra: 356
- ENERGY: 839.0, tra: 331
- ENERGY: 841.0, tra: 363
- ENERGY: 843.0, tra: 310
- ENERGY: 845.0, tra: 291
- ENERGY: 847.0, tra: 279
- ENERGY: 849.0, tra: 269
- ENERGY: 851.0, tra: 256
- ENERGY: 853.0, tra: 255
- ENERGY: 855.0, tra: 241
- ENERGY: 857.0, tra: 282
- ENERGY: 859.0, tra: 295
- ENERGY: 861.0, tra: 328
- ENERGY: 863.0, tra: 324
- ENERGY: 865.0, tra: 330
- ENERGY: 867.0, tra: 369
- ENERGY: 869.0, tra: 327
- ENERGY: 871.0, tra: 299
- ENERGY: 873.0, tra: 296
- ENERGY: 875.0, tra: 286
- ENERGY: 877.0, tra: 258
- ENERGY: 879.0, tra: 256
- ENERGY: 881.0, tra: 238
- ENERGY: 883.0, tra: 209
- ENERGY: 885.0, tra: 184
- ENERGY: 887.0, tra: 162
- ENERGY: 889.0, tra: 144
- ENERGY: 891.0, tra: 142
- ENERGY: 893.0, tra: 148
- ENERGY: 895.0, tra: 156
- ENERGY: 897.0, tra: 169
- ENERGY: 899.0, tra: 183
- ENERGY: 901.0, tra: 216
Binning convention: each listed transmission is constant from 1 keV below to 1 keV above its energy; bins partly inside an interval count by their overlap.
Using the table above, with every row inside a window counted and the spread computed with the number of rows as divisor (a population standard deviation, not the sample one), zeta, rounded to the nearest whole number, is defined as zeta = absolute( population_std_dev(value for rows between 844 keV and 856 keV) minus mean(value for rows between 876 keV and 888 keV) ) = 201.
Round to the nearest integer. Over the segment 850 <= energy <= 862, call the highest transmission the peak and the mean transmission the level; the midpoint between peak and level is 302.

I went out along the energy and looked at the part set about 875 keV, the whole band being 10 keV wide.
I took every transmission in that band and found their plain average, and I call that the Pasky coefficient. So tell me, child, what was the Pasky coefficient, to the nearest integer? 279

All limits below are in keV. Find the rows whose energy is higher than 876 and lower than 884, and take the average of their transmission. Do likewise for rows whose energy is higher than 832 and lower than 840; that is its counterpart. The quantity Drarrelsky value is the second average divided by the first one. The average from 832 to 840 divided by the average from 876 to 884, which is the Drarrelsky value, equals 1.49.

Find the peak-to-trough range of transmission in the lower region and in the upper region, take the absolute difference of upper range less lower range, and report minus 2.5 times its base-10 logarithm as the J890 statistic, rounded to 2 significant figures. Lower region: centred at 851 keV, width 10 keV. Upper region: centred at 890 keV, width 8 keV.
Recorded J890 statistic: -3.1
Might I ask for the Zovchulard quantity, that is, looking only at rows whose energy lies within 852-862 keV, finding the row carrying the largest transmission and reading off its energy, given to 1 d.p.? 861.0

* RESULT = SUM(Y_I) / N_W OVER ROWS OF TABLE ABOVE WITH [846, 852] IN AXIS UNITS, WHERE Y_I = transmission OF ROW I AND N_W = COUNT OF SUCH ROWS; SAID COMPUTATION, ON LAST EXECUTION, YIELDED 268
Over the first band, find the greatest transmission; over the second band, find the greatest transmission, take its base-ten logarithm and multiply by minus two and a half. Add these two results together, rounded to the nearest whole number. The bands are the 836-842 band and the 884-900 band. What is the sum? 357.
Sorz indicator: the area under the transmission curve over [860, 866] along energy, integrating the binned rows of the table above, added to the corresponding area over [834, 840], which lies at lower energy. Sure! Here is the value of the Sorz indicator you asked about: 4046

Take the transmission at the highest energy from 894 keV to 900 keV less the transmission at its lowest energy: 27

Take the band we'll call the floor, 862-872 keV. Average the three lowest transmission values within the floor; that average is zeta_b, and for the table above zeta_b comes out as 317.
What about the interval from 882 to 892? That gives 149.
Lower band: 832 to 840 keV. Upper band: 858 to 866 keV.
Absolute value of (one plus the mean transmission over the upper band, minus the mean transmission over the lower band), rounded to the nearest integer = 37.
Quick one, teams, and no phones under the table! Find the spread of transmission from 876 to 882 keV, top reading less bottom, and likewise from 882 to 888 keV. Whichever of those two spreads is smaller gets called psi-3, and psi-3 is 20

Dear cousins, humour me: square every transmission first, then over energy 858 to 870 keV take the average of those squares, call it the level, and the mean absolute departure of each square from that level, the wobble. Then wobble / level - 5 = -4.91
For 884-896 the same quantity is -4.85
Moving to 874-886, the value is -4.77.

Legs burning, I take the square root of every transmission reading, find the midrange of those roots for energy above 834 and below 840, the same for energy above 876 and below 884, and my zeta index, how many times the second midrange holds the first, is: 0.82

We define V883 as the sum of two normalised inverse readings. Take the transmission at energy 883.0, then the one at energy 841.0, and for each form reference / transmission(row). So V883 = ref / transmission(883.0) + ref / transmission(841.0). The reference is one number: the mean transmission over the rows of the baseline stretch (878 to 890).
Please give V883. 1.5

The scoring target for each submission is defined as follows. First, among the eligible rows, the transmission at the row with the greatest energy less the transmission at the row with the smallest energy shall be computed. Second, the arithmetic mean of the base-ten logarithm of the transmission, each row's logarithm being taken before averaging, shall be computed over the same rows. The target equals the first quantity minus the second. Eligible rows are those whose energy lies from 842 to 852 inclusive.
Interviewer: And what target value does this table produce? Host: -56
